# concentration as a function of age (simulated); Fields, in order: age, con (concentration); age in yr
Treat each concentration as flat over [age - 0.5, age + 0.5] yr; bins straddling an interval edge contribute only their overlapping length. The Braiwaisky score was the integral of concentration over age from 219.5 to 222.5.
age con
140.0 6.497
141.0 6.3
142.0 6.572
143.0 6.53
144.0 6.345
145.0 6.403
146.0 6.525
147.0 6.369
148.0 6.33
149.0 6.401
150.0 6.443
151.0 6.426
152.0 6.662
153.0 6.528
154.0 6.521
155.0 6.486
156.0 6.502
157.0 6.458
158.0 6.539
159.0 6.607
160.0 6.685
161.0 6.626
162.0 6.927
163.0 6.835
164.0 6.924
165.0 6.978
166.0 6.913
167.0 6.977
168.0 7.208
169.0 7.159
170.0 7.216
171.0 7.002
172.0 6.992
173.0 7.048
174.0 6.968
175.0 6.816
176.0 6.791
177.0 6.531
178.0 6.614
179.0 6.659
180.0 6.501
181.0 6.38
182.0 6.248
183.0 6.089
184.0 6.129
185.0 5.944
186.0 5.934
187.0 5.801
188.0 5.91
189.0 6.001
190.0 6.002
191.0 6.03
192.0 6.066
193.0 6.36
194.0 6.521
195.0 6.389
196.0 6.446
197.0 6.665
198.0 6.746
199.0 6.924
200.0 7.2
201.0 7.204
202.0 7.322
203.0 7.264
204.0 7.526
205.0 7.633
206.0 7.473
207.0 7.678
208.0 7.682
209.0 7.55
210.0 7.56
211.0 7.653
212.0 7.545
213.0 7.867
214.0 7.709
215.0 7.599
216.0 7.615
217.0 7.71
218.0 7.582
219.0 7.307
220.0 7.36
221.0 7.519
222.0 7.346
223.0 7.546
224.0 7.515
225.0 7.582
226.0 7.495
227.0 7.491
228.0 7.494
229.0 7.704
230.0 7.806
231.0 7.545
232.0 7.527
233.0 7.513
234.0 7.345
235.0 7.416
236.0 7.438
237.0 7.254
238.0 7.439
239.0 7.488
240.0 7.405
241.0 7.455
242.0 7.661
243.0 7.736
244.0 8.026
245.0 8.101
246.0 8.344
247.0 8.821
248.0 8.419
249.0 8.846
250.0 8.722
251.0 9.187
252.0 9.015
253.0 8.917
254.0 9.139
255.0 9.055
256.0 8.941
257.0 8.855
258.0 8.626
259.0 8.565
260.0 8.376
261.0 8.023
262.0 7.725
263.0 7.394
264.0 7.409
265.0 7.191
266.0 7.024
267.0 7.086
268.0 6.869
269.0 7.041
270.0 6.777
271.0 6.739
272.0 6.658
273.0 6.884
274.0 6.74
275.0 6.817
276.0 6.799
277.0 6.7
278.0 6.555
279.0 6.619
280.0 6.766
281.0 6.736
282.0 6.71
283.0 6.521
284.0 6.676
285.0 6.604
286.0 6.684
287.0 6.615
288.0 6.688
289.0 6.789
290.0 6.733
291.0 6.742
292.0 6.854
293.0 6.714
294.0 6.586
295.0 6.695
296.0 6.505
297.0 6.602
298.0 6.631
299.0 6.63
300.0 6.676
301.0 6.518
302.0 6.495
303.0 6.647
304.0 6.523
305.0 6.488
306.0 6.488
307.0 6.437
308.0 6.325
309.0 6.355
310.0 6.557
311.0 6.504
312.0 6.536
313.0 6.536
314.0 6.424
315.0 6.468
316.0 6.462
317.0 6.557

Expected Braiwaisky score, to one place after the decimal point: 22.2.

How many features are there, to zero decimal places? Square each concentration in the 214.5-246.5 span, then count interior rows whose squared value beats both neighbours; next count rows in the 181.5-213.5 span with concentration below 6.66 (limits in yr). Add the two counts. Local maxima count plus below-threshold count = 22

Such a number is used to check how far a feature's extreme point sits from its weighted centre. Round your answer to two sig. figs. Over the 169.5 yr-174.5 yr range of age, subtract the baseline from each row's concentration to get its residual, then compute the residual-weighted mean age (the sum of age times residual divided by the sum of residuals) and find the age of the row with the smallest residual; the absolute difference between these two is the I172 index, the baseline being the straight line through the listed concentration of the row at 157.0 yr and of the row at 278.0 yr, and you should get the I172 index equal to 2.2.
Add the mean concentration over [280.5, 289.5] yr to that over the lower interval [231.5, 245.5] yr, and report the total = 14.2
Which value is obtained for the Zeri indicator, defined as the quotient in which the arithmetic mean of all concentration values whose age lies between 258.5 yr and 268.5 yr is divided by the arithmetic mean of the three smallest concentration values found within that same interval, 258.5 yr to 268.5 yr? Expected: 1.08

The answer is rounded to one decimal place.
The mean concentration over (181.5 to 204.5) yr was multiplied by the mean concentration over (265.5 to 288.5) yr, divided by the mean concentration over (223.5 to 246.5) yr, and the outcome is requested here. 5.7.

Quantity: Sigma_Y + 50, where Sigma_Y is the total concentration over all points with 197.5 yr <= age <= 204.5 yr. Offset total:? 100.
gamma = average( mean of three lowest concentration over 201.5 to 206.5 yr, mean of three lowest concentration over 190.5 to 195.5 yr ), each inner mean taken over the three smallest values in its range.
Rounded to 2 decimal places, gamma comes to 6.75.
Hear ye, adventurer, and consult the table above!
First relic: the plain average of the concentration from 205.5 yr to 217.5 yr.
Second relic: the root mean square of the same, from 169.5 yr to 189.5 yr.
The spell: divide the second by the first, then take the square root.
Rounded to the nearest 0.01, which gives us 0.92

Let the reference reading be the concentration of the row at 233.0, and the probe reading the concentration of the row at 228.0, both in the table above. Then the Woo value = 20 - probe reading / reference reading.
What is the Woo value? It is 19.0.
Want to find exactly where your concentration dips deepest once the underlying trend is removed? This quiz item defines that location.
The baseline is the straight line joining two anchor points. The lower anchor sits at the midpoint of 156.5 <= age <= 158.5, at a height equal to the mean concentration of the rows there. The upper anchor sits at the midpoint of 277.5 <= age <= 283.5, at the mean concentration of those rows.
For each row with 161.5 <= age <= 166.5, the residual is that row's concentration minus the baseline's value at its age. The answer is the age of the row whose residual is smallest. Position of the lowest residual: 163.0 yr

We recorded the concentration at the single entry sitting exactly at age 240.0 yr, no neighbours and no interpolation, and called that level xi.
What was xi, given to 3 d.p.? 7.405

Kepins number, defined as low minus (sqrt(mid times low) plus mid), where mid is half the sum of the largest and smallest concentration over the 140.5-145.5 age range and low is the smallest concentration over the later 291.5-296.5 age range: -6.4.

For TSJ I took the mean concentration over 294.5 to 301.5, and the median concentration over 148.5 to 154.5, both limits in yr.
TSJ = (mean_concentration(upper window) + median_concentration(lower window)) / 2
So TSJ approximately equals 6.55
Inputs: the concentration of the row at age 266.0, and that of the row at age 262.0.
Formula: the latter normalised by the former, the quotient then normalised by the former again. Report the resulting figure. 0.16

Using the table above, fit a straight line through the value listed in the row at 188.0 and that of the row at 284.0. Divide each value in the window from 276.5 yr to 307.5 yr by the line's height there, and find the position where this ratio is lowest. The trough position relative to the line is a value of 307.0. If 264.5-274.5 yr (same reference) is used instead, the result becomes 272.0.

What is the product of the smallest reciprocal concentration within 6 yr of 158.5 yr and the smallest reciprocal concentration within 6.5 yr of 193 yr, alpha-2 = 0.0208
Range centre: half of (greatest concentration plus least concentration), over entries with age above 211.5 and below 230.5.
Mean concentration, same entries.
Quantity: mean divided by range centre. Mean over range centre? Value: 1.00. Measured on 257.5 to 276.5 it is 0.96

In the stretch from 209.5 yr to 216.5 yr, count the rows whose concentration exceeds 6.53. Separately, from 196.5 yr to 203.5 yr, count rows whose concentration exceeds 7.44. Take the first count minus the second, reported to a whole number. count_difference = 7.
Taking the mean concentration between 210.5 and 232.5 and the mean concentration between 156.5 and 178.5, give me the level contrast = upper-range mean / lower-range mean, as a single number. 1.10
